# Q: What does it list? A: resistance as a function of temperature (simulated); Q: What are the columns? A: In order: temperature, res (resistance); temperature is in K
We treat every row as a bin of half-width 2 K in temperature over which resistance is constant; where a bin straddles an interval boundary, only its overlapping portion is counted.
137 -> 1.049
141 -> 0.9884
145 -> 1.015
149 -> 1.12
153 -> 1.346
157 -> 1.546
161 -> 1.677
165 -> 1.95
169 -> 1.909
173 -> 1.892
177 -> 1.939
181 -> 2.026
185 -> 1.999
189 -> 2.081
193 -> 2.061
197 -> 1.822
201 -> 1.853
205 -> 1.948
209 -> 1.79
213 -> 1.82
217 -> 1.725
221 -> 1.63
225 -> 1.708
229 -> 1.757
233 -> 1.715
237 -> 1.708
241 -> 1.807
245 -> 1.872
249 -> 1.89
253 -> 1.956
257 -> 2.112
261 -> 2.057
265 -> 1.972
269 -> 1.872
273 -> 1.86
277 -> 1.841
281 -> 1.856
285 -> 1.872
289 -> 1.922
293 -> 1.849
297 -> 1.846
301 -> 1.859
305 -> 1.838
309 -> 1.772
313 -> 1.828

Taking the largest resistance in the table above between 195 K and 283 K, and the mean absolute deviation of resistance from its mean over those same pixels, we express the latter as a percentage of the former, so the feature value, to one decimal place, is 4.1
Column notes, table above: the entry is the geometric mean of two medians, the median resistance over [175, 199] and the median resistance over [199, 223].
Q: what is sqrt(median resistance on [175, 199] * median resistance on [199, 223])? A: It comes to 1.91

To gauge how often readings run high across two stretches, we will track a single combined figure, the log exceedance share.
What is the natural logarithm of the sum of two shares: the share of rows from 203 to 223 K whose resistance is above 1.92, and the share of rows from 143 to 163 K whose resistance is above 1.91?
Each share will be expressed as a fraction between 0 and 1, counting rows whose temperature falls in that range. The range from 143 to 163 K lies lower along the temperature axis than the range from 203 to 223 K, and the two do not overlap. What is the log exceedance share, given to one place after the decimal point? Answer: -1.6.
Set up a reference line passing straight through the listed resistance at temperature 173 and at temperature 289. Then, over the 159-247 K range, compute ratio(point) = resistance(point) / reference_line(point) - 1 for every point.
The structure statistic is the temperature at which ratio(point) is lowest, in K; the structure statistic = 221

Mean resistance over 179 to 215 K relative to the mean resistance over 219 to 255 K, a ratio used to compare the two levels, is 1.08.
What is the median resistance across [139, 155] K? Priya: 1.07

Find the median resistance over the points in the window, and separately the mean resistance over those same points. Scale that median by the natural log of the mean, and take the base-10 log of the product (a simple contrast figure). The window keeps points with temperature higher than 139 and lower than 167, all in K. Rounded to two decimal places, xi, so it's -0.37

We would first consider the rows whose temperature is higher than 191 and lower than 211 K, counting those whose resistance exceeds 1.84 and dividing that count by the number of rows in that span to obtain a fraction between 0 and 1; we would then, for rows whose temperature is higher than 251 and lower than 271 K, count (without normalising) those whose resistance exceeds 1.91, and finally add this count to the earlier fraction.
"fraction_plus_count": 4.6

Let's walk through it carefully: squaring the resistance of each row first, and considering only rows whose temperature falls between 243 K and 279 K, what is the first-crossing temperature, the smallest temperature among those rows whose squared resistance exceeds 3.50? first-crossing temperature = 245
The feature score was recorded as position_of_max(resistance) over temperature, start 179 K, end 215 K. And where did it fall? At 189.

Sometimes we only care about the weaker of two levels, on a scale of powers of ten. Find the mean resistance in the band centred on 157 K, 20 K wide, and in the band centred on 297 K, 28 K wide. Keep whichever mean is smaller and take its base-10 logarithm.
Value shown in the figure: 0.18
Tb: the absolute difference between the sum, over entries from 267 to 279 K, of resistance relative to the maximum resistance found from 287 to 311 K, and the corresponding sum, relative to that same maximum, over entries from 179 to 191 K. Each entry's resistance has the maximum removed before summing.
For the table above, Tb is 0.53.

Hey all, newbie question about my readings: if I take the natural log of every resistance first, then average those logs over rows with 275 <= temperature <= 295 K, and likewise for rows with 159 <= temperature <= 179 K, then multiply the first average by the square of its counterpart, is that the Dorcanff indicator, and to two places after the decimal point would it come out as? 0.25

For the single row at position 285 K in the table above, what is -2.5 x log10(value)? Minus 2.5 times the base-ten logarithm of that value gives -0.681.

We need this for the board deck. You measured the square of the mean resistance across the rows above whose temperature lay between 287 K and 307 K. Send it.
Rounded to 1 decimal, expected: 3.5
